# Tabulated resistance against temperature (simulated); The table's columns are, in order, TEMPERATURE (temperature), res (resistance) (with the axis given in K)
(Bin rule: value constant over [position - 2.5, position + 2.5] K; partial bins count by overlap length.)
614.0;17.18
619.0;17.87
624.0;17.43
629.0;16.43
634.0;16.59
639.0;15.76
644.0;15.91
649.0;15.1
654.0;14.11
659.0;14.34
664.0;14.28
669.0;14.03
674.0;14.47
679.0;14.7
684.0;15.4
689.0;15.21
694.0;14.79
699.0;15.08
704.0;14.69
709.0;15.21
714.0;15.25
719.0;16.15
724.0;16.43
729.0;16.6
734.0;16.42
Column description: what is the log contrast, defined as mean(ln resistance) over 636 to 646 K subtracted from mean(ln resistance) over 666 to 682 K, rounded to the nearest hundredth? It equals -0.10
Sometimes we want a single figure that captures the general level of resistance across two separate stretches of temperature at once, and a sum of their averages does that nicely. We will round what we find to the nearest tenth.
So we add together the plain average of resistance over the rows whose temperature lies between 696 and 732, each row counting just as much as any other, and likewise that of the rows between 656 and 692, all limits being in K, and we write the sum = 30.3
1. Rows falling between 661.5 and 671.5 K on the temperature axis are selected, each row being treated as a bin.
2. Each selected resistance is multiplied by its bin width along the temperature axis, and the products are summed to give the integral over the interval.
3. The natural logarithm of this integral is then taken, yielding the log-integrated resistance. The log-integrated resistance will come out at 5.0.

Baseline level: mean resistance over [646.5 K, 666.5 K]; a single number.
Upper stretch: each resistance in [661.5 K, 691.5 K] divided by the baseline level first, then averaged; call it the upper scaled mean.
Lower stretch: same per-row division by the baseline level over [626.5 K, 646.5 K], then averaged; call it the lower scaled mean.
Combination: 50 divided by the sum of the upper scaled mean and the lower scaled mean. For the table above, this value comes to 23.43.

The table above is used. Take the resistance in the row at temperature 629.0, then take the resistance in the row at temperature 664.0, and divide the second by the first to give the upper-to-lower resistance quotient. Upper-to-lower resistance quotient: 0.87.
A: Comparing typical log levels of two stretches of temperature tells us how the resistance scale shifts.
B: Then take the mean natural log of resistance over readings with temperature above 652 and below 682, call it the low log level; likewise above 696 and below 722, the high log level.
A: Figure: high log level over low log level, 1.02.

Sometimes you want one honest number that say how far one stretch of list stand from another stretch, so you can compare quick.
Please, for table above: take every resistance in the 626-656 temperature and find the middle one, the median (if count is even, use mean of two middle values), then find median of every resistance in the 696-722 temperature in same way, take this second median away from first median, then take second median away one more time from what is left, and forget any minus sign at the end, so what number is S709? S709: 14.6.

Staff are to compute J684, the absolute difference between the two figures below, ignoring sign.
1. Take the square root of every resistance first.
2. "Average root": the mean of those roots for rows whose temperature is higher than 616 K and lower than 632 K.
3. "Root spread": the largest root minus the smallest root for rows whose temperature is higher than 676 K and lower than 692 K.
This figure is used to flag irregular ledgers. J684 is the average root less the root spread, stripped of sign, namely 4.06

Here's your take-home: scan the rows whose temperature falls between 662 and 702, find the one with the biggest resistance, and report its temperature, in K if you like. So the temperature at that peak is 684.0 K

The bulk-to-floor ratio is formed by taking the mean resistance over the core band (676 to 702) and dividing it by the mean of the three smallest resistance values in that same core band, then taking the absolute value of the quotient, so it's 1.01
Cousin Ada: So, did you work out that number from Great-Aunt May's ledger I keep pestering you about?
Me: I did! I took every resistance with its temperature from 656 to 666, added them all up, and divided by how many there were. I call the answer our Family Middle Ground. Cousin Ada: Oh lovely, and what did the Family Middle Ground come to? 14.3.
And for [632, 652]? 15.8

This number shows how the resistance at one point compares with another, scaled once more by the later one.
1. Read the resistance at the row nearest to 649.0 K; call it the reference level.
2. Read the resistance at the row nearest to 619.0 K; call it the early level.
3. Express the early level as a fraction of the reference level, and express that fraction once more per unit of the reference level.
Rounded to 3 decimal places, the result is 0.078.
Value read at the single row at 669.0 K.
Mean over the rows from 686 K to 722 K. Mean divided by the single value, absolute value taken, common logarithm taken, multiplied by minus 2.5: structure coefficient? -0.09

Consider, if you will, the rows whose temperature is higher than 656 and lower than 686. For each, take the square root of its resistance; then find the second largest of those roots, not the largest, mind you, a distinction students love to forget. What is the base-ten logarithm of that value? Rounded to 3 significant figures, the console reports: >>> 0.584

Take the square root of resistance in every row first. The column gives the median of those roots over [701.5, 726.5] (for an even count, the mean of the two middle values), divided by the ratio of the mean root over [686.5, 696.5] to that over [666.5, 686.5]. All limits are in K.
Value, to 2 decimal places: 3.86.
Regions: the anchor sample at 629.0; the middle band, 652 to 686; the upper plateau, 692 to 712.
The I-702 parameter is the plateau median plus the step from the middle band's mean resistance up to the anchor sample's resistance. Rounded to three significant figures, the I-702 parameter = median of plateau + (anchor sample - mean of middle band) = 16.9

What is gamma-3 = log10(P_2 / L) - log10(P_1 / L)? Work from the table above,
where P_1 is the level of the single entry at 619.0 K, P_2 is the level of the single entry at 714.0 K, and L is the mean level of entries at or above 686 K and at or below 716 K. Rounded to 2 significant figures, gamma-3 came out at -0.069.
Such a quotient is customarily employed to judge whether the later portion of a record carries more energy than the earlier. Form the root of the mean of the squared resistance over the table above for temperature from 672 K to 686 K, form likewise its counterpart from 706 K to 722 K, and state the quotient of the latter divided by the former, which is 1.05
